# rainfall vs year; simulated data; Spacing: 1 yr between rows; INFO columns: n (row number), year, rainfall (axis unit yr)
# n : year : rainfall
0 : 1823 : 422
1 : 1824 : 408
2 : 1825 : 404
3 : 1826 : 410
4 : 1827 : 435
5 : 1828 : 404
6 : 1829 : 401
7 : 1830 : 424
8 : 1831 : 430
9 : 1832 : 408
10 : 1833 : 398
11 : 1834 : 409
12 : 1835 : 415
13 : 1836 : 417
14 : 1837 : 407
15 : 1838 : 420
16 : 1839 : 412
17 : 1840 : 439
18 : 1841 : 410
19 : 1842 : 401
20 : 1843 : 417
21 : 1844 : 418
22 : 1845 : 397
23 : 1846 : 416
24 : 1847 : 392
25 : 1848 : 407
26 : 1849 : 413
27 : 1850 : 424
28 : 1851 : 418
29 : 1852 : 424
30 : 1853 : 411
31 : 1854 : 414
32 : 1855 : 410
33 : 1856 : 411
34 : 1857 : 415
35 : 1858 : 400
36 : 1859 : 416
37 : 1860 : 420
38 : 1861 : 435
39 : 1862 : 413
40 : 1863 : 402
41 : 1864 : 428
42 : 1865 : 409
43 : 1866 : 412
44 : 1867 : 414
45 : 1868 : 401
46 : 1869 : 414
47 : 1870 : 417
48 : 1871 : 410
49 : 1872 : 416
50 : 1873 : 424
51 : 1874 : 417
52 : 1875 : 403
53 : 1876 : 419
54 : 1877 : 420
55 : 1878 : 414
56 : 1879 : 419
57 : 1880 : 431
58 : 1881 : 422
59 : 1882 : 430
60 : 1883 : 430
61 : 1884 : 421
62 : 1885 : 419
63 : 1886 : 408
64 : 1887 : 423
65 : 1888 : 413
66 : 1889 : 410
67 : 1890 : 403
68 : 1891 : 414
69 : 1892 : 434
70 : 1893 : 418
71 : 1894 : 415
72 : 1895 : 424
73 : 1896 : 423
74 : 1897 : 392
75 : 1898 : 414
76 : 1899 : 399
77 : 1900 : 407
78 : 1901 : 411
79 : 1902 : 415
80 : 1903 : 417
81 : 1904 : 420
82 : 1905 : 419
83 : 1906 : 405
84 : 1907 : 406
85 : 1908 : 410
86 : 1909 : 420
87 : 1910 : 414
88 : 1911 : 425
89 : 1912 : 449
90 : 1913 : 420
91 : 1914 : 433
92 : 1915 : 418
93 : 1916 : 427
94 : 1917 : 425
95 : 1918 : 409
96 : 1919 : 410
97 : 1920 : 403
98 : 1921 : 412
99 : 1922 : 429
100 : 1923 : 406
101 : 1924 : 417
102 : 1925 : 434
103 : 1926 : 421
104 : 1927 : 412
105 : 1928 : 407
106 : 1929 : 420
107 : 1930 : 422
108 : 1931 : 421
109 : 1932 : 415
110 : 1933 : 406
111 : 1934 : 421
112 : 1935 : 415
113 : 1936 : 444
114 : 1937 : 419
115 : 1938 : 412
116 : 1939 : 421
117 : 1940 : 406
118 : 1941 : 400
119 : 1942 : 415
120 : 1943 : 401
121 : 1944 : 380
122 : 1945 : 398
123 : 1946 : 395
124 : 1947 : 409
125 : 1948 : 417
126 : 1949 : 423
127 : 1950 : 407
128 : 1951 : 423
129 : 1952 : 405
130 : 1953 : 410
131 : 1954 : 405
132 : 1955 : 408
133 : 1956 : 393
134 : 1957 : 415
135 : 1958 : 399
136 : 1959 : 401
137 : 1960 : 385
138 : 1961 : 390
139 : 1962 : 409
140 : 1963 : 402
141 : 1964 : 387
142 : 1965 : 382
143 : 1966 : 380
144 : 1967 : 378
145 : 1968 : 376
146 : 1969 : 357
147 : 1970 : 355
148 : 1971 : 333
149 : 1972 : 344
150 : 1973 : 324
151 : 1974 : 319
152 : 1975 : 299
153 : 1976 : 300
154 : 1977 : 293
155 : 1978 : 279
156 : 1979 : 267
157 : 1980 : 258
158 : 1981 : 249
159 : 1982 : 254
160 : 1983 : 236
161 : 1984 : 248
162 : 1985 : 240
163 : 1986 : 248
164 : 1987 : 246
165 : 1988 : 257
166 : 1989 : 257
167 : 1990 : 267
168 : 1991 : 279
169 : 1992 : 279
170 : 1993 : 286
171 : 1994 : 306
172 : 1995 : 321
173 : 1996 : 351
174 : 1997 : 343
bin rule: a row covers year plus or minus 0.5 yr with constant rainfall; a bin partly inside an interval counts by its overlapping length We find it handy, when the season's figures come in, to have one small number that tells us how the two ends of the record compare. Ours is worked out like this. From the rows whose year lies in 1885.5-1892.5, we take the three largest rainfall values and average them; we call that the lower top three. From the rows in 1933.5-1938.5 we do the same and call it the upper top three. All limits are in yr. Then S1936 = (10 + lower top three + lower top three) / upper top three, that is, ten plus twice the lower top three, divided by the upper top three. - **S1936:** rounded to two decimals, 2.00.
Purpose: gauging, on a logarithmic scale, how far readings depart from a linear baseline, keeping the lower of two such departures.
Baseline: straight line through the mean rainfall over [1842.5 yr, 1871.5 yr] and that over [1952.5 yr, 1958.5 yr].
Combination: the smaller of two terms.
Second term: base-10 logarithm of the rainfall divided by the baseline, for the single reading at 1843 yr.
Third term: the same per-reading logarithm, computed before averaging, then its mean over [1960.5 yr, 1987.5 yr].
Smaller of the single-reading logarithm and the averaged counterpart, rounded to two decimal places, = -0.11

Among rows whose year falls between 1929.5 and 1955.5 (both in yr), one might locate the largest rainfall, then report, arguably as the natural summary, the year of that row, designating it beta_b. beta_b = 1936 yr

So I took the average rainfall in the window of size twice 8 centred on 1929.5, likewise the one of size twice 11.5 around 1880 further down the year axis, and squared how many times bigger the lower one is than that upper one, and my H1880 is 0.99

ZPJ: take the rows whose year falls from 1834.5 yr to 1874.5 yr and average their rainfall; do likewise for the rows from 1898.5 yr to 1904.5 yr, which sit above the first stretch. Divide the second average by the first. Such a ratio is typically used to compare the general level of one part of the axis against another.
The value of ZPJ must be 0.99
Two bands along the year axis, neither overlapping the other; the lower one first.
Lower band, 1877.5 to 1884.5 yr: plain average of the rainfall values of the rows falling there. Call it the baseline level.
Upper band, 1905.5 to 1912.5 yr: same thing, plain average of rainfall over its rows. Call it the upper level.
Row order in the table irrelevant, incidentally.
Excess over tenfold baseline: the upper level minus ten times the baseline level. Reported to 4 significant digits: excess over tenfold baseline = -3820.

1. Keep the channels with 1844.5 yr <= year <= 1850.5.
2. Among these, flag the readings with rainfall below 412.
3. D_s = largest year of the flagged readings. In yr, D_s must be 1848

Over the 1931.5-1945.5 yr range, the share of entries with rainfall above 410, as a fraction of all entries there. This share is 0.57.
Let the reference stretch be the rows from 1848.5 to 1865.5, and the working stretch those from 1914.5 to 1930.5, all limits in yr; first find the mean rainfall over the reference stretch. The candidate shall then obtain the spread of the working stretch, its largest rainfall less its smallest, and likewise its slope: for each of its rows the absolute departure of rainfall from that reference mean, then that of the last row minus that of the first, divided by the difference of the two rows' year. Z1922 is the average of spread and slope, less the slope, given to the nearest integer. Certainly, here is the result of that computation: 15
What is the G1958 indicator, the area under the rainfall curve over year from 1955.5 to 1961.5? 2383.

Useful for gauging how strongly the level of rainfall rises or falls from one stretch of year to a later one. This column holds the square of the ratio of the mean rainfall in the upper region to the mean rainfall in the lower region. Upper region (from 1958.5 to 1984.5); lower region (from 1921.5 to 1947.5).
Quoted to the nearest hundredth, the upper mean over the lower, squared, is 0.64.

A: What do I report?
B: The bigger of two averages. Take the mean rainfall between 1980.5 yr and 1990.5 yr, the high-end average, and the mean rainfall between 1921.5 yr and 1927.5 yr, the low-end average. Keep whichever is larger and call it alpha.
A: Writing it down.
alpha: 419.8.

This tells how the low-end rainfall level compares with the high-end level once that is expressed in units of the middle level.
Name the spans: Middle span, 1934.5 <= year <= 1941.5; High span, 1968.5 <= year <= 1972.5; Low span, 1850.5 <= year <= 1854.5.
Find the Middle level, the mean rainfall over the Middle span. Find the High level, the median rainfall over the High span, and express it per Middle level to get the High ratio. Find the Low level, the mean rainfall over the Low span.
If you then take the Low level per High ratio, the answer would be 497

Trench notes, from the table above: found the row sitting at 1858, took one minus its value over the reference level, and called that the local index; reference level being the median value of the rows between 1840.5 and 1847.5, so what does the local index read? 0.02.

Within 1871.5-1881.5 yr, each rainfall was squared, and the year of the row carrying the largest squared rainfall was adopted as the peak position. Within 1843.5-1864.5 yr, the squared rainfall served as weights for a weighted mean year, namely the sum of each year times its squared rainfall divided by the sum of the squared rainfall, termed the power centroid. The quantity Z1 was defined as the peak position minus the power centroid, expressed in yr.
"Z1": 25.9 yr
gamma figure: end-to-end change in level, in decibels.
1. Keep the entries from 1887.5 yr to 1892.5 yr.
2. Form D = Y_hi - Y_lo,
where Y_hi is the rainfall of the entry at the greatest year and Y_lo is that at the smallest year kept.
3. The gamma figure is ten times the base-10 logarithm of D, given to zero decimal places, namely 13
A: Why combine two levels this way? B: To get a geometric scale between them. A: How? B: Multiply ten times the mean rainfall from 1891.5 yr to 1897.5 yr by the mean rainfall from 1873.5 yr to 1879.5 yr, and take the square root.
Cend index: 1317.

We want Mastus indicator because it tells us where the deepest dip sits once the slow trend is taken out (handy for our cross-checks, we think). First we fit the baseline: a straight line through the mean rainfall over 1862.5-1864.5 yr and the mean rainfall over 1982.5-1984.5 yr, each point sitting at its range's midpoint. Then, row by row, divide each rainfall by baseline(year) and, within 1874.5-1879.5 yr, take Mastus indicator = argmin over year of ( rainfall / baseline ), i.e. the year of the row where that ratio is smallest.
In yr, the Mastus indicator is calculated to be 1875 yr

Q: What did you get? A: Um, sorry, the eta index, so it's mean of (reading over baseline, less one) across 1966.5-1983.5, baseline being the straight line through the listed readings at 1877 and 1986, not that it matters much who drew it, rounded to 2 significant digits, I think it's 0.15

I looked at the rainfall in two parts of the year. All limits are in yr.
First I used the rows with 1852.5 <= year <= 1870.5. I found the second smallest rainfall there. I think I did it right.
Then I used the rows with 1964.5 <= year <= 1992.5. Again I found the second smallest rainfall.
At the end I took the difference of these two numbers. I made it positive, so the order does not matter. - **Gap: 161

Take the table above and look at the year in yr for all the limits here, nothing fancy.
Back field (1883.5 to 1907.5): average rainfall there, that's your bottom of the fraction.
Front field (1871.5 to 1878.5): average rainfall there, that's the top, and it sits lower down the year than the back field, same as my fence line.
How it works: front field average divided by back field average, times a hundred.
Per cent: 101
